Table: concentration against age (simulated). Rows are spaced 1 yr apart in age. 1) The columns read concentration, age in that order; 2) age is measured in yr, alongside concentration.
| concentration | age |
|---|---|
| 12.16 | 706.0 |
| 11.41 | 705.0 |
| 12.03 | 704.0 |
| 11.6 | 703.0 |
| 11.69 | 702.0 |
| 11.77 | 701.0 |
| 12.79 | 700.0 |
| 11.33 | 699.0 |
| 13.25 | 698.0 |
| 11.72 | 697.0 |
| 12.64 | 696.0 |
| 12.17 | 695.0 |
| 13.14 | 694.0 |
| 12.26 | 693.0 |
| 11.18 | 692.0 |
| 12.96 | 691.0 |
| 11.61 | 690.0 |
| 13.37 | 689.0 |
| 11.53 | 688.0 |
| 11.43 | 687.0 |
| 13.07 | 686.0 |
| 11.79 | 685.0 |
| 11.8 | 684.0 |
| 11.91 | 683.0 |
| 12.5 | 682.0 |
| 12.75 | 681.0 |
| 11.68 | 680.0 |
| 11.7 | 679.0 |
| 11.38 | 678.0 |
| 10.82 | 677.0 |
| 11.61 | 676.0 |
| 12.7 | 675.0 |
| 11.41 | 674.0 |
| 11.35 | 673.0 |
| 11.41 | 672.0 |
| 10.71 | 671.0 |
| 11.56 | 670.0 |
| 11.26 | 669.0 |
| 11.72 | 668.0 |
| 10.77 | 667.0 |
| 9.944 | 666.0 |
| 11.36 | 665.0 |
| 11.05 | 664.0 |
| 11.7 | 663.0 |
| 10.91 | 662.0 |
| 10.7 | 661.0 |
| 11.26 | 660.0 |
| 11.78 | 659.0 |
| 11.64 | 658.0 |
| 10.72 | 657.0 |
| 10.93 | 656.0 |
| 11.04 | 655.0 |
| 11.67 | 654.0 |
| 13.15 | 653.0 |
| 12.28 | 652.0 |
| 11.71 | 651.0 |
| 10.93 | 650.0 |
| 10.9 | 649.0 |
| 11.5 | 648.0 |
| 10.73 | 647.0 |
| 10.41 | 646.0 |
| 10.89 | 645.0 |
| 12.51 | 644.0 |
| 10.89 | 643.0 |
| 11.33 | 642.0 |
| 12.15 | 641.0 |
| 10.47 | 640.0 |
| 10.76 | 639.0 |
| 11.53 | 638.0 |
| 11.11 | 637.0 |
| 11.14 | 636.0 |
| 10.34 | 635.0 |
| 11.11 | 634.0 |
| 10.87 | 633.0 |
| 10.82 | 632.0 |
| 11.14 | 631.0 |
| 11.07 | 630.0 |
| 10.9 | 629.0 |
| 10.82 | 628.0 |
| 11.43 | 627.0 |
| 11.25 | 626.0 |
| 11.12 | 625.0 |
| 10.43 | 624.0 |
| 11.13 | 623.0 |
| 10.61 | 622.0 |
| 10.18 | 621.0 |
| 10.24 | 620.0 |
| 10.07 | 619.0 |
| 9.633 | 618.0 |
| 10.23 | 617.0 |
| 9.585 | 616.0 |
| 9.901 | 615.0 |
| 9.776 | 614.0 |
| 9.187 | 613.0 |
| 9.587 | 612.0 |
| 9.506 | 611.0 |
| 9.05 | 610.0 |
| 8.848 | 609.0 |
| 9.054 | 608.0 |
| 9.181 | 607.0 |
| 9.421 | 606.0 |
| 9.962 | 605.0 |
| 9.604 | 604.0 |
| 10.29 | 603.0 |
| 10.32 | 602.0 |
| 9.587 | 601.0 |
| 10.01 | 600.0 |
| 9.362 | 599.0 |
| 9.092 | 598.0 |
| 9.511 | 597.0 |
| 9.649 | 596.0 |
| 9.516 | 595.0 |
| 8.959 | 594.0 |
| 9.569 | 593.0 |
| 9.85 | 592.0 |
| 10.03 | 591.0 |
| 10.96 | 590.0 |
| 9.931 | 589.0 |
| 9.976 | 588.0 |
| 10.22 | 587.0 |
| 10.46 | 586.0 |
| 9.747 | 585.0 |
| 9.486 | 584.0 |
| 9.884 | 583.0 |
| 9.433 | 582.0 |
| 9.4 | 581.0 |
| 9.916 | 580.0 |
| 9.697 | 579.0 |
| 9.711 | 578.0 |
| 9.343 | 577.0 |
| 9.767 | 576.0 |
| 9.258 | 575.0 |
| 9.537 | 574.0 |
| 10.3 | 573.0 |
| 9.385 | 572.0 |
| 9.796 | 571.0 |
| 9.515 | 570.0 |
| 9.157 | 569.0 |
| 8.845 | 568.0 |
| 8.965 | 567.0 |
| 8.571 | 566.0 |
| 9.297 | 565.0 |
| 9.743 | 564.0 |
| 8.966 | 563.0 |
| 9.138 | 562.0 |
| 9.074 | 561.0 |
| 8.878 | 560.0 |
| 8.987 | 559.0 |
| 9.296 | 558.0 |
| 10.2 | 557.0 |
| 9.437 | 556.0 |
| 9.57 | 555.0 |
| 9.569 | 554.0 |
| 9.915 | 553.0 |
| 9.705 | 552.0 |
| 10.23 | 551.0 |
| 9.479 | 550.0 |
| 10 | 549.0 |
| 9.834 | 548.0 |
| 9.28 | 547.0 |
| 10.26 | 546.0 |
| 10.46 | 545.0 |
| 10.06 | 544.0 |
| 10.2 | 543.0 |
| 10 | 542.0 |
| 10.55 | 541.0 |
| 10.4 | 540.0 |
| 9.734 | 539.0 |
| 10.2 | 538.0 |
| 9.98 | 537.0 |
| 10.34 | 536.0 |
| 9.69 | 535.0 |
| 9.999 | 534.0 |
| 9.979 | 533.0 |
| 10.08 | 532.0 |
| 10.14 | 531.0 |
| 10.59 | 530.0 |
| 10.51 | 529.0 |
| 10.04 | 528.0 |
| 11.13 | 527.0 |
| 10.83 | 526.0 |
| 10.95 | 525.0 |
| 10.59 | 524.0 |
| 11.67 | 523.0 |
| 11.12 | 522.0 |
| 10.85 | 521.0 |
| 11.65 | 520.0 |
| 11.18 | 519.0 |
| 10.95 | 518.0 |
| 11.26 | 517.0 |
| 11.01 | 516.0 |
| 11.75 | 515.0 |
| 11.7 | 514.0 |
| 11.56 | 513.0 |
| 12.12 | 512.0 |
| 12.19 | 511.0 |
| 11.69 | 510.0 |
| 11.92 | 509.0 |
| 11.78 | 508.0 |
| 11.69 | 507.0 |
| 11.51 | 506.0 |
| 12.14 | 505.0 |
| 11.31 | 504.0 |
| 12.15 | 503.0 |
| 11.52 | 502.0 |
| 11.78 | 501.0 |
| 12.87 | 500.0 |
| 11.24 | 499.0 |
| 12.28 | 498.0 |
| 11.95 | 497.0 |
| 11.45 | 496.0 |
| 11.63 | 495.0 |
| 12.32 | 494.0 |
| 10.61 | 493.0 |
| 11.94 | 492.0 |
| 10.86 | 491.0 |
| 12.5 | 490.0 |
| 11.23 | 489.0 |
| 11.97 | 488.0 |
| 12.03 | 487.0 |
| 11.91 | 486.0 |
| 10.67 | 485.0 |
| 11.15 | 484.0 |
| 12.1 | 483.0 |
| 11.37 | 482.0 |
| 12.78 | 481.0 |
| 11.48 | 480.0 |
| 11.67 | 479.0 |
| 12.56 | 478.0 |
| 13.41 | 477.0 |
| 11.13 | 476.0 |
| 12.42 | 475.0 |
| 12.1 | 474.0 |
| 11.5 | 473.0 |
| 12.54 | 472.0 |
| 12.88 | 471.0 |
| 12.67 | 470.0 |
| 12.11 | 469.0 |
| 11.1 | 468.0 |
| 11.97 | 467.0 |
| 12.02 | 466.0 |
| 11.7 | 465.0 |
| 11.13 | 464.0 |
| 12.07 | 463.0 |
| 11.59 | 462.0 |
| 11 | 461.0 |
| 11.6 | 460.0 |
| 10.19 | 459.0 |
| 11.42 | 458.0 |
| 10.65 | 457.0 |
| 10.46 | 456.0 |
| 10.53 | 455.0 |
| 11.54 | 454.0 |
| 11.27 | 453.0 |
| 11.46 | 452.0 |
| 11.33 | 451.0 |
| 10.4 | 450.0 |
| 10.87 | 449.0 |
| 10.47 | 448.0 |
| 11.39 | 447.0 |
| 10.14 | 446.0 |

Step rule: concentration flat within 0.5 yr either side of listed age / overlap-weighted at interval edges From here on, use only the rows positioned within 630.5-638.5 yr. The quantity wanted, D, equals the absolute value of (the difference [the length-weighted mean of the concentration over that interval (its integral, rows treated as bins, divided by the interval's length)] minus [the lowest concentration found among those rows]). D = 0.67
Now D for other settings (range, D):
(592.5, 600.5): 0.50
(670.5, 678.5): 0.71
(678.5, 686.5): 0.47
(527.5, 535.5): 0.44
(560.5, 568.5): 0.50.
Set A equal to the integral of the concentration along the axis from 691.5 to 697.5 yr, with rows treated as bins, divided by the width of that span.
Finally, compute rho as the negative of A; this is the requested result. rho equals -12.2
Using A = 12.2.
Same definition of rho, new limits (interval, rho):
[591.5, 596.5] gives -9.5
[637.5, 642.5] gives -11.2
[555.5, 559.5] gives -9.5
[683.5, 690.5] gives -12.1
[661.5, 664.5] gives -11.2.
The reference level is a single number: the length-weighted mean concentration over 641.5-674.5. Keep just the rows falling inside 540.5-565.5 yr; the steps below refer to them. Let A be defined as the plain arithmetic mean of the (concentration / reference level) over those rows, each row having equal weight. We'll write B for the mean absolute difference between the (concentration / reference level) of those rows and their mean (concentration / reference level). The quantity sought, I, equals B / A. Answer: 0.0434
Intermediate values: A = 0.86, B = 0.037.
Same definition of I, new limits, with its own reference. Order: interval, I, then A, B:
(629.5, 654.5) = 0.0464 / 1.00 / 0.046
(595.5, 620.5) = 0.0348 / 0.85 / 0.030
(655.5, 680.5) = 0.0357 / 1.00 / 0.036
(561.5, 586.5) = 0.0351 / 0.84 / 0.030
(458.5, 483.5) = 0.0481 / 1.05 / 0.051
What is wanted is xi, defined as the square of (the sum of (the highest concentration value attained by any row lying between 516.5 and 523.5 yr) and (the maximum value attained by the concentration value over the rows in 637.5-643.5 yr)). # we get 567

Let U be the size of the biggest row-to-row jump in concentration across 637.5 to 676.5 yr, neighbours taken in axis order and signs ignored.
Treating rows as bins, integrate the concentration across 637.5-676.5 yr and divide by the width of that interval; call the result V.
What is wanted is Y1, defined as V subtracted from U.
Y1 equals -9.6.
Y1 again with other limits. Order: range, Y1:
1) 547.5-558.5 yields -8.8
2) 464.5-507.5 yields -9.6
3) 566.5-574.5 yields -8.5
